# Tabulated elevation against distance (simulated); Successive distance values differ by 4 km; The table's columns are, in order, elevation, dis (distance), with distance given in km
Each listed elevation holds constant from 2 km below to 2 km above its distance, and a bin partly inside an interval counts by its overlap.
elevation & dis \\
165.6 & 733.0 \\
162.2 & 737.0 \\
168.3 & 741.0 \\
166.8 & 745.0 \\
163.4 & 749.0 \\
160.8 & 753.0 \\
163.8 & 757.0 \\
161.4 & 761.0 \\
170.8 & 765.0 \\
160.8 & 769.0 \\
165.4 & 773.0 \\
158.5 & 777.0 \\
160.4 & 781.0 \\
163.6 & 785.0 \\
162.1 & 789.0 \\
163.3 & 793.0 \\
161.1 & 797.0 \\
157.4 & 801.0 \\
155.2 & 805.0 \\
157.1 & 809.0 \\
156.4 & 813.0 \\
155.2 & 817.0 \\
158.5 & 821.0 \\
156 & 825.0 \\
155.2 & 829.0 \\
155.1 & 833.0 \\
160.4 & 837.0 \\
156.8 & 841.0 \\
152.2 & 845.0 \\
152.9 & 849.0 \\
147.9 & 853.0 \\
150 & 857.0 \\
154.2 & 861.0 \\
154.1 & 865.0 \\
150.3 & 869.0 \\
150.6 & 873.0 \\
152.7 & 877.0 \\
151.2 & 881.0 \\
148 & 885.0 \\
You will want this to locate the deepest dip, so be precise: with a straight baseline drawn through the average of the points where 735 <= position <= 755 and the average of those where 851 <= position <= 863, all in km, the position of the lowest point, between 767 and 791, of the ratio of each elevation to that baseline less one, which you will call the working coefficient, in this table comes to 777.0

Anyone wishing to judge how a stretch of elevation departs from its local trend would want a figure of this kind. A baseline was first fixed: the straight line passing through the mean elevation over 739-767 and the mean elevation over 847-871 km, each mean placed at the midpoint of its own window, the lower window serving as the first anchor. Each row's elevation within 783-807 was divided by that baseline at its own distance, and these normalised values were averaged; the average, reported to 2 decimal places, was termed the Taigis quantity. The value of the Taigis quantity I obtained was 1.00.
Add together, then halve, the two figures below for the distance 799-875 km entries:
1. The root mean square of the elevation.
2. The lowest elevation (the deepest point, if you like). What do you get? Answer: 151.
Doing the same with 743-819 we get 158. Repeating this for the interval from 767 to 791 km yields 160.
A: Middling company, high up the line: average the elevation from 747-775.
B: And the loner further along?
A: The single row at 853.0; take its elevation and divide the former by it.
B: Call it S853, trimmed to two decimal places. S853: 1.11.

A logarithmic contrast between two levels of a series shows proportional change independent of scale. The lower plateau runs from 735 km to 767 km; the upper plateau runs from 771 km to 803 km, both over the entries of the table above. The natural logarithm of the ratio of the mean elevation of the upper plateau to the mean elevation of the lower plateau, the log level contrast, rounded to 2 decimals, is -0.02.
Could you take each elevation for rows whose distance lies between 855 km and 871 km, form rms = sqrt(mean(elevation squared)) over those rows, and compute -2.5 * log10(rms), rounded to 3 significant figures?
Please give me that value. -5.46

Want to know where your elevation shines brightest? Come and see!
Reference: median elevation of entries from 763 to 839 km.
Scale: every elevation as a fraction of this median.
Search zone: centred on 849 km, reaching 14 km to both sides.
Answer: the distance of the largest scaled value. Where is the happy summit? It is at 837.0 km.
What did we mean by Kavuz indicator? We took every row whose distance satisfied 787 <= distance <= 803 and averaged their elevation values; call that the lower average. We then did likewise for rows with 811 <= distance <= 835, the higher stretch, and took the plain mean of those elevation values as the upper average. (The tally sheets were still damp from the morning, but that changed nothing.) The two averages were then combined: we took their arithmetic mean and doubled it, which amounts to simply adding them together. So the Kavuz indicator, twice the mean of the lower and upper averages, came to 317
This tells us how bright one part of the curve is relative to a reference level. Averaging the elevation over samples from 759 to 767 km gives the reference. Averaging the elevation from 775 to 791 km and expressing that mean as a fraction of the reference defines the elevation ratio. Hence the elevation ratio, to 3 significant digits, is 0.970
